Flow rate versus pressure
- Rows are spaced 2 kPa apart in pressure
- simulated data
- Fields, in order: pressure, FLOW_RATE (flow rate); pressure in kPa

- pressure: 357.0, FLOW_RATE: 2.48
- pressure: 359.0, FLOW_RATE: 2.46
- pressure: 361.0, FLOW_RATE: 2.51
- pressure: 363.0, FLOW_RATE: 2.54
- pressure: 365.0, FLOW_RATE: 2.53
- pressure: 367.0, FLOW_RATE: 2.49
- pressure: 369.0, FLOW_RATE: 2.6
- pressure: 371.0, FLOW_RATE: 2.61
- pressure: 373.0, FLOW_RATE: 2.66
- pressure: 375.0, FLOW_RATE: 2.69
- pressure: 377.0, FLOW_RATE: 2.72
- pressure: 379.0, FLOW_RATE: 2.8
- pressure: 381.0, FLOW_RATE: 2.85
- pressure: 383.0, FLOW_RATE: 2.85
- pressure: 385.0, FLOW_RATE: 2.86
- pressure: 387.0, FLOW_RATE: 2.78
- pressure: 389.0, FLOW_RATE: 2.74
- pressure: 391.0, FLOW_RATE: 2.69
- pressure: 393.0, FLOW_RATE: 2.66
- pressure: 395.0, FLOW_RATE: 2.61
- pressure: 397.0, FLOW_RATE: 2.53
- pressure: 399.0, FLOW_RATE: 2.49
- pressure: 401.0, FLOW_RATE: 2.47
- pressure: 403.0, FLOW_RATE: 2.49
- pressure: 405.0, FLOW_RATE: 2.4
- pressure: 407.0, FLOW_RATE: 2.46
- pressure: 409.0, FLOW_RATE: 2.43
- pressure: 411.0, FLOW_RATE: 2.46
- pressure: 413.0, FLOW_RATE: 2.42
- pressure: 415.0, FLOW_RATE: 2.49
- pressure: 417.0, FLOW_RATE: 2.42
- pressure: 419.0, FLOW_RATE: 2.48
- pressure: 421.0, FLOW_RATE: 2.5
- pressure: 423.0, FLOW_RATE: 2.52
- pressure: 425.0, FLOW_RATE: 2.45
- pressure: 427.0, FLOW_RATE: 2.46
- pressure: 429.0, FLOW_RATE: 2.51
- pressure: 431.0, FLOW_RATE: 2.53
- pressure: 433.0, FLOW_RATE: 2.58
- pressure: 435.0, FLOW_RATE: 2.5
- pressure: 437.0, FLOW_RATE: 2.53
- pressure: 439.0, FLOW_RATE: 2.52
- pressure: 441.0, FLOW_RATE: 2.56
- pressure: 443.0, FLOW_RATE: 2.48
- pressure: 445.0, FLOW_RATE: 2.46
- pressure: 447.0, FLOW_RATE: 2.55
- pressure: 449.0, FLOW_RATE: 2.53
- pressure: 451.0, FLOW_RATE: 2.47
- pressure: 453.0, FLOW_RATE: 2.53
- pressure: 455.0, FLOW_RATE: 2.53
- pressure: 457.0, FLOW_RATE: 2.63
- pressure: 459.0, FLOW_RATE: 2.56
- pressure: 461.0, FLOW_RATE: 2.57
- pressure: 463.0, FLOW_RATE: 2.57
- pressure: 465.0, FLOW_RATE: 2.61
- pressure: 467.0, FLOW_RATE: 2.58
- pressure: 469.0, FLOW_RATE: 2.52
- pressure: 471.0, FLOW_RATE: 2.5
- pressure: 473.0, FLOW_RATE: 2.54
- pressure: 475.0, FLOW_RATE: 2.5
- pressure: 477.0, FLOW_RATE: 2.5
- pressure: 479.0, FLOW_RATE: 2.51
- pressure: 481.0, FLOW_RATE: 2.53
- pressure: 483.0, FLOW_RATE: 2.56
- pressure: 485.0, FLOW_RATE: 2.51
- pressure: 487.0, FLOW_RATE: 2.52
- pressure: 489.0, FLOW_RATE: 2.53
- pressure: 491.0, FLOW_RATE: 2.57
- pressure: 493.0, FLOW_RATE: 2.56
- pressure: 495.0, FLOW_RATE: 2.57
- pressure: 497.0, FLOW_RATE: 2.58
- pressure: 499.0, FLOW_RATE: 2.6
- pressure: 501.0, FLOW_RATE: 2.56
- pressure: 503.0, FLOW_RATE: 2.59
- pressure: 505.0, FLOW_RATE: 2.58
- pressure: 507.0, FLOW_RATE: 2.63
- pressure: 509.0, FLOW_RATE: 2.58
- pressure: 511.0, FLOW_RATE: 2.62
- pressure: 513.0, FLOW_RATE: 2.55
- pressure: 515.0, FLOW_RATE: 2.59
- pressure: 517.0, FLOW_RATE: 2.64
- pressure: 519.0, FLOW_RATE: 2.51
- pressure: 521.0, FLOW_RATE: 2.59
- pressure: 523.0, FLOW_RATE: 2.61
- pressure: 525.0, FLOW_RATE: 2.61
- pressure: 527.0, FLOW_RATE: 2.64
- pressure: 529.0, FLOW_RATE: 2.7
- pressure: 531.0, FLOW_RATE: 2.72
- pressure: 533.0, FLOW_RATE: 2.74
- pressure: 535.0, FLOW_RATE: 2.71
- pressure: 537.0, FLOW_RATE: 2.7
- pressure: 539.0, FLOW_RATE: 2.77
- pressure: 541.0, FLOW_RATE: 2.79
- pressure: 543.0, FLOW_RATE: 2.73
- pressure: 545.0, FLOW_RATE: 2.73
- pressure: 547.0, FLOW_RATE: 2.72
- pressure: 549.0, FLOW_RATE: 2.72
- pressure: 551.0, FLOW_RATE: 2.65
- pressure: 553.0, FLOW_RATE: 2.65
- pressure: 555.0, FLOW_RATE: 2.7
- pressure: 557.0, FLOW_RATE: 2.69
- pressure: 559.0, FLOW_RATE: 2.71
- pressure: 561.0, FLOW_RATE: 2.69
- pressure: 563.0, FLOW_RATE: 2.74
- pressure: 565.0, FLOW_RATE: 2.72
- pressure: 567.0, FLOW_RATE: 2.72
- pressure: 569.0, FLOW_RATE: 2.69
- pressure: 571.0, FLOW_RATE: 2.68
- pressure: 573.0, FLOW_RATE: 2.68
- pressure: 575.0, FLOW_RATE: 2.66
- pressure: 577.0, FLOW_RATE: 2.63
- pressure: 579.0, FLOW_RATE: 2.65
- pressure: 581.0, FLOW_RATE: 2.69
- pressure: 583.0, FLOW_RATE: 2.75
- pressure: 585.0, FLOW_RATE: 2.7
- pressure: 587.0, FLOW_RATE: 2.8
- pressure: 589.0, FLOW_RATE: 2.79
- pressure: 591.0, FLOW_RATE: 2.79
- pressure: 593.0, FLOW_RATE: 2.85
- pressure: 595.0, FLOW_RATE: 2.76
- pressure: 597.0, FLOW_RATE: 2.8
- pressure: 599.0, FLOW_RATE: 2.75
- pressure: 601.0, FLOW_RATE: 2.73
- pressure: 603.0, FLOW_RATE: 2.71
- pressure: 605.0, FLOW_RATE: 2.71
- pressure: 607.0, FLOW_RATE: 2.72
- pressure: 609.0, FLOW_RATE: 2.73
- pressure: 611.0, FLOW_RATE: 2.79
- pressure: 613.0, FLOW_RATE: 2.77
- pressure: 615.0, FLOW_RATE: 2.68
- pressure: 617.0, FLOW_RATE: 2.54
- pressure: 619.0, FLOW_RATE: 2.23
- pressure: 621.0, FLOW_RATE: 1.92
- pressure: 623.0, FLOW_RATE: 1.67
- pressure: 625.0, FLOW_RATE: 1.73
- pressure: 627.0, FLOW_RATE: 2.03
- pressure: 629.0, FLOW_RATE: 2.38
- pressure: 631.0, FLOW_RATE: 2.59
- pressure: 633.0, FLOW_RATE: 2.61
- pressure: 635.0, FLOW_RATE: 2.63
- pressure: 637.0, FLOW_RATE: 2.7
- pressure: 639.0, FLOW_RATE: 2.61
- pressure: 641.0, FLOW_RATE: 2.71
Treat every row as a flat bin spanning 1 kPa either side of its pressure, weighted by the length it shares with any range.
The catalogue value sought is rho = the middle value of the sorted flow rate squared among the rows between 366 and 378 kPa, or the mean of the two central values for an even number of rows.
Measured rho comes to 6.9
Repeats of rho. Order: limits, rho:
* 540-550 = 7.5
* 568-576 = 7.2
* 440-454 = 6.4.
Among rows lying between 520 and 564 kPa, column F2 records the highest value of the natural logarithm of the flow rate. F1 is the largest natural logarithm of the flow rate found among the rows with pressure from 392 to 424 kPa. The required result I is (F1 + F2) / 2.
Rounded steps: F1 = 0.98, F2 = 1.03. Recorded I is 1.00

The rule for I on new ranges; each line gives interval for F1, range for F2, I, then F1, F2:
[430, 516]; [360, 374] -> 0.97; 0.97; 0.98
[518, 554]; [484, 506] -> 0.99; 1.03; 0.96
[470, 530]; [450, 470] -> 0.98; 0.99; 0.97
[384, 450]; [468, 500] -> 1.00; 1.05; 0.96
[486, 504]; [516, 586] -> 0.99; 0.96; 1.03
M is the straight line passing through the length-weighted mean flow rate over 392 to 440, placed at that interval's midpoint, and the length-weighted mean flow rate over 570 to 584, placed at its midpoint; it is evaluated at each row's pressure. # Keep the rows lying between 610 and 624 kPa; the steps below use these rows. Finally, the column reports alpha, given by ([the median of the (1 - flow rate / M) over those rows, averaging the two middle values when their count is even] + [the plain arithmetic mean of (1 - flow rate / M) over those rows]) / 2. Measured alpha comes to 0.10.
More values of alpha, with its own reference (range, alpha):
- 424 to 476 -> 0.00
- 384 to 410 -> -0.03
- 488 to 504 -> 0.01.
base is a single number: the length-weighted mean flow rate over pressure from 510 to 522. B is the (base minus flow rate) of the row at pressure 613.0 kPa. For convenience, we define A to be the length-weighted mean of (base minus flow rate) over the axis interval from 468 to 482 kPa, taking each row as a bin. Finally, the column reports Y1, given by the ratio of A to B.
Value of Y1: -0.4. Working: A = 0.07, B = -0.19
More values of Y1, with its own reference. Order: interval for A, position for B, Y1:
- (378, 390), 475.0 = -2.8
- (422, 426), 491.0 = 7.4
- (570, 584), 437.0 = -1.8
